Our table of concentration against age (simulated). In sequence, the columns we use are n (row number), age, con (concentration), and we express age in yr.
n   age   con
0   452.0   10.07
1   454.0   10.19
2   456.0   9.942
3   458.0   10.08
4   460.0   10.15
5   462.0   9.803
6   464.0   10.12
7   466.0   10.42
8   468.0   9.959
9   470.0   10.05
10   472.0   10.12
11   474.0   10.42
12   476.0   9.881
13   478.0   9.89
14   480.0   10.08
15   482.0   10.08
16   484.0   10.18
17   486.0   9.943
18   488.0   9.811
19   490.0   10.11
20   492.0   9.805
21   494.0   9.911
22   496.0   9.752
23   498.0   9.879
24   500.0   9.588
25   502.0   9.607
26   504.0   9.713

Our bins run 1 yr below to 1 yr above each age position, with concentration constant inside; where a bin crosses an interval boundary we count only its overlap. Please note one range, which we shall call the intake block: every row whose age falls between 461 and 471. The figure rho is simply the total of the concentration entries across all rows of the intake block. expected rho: 50.4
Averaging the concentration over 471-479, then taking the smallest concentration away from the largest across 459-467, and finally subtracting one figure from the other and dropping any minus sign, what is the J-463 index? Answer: 9.5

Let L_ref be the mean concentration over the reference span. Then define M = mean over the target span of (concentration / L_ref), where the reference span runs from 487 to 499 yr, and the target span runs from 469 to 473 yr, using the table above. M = 1.021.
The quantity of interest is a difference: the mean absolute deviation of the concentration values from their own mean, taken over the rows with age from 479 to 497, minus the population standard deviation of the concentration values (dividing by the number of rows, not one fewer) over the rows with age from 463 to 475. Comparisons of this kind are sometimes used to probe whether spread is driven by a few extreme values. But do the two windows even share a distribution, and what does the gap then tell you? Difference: -0.045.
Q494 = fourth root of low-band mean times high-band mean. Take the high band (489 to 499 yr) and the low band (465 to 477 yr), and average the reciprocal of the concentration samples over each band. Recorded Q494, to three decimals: 0.316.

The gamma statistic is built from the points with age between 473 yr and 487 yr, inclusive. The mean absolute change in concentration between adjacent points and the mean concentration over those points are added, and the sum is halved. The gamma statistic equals 5.12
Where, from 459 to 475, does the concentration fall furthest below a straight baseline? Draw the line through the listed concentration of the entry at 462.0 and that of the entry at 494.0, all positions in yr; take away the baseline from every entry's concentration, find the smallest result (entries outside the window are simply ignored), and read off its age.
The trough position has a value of 462.0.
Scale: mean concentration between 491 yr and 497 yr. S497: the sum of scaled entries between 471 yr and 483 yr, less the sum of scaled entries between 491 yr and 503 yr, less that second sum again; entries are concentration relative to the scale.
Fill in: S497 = -5.8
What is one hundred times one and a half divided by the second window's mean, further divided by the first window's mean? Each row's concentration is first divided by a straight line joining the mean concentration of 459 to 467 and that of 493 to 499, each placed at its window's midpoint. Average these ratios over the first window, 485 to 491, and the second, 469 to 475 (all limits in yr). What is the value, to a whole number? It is 147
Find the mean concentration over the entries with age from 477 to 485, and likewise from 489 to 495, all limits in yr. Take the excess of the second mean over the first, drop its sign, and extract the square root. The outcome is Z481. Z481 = 0.34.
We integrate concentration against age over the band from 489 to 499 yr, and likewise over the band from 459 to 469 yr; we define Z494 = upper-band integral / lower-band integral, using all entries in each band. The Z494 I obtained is 0.980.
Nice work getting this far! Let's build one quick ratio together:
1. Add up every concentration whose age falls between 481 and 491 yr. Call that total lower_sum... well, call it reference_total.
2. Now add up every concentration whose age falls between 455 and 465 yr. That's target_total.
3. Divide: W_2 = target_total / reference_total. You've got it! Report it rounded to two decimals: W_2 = 1.00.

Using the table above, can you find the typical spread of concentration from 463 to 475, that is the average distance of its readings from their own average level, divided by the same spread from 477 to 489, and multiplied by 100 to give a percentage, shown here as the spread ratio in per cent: 137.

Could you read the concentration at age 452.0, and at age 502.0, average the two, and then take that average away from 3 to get -6.84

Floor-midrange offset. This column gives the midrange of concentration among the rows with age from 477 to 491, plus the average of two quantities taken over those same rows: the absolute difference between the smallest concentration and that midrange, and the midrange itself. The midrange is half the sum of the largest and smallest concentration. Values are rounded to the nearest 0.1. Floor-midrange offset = 15.1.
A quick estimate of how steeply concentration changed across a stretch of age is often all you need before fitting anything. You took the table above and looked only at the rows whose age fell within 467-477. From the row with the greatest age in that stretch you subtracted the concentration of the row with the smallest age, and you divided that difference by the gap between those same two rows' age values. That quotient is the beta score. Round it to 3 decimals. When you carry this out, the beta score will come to -0.010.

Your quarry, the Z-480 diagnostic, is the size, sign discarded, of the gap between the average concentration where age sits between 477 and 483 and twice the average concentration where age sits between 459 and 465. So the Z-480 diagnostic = 10.0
